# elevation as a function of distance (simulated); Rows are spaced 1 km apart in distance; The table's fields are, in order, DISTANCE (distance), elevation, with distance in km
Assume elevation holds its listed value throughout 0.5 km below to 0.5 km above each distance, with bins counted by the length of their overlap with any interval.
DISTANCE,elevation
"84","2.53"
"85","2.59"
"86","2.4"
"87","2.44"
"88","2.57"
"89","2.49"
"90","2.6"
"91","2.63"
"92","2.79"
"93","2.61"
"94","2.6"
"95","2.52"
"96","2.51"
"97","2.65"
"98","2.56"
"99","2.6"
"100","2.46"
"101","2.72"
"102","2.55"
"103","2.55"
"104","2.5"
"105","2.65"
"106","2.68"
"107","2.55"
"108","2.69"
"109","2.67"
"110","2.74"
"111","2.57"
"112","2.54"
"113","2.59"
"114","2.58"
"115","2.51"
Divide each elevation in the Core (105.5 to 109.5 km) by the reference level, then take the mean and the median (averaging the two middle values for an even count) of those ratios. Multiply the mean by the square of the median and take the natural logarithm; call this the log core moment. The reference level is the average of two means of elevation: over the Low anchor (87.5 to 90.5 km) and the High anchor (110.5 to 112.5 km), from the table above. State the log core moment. 0.13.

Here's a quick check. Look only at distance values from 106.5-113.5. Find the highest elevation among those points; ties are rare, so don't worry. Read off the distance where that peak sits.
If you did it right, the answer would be 110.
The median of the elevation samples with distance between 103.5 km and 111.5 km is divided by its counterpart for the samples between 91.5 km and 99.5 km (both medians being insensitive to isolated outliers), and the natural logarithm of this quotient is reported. 0.023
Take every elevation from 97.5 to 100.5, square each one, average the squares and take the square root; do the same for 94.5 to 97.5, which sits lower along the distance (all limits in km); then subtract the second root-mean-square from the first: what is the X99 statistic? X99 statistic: -0.020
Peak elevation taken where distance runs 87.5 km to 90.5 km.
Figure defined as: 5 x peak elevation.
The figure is 13.0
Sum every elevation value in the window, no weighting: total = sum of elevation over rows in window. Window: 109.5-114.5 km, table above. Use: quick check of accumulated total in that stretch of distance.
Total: 13.0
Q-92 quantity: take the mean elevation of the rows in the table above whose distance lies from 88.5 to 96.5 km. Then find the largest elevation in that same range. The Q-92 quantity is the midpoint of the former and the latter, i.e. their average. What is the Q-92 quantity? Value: 2.69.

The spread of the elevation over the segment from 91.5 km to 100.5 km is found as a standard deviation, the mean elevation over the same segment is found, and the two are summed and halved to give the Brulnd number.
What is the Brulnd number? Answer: 1.34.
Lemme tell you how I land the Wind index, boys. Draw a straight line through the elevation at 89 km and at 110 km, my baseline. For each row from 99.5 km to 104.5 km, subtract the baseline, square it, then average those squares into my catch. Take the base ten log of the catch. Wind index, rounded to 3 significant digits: -1.78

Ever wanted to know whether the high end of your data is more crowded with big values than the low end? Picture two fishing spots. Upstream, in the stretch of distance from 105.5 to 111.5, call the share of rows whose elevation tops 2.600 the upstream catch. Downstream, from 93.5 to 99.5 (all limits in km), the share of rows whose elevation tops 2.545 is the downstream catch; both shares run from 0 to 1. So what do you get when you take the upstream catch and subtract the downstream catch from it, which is 0.00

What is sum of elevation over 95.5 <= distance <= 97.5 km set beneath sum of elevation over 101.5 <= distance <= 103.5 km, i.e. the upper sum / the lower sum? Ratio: 0.99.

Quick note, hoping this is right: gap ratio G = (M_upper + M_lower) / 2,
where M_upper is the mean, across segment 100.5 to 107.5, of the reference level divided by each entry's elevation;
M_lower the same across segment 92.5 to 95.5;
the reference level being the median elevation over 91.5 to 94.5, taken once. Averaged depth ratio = 1.01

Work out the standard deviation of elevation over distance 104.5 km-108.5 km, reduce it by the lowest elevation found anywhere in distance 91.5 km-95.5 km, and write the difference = -2.46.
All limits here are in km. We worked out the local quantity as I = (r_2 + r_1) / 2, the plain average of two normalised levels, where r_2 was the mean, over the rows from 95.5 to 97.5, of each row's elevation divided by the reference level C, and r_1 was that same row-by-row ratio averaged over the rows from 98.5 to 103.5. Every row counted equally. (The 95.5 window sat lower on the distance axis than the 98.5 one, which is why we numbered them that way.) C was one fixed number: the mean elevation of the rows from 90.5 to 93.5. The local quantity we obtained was 0.963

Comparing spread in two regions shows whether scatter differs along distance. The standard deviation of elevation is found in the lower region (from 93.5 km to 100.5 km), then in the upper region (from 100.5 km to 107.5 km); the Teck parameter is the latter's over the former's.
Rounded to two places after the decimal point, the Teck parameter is 1.27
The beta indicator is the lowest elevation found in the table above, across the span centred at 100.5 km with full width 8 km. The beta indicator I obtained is 2.46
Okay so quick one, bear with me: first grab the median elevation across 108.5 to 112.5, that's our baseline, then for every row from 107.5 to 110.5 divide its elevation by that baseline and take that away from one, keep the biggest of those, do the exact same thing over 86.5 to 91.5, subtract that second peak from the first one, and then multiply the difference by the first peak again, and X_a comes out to 0.0017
